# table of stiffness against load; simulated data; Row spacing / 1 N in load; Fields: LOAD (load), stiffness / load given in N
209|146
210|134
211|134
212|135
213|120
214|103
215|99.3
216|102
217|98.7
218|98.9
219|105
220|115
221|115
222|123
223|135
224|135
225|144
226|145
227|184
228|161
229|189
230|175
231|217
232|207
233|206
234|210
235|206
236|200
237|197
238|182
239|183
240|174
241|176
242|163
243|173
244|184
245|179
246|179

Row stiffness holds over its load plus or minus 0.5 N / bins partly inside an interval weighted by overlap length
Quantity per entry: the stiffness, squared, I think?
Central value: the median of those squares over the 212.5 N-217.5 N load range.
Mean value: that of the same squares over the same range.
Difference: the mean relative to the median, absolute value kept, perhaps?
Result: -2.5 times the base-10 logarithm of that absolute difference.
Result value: -6.9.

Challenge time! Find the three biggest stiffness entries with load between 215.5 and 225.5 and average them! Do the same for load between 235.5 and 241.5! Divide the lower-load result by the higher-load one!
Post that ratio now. 0.71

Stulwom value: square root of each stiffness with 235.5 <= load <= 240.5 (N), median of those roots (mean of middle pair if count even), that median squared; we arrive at 183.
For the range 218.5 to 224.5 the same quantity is 119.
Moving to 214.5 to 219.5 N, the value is 99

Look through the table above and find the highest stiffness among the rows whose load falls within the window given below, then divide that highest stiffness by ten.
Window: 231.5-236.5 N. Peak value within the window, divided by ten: 21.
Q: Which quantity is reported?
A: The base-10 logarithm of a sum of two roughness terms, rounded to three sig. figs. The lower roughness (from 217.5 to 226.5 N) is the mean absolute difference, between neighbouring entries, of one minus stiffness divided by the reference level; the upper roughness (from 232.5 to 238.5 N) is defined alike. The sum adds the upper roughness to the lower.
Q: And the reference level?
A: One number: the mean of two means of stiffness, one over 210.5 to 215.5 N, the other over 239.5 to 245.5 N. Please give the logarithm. -1.08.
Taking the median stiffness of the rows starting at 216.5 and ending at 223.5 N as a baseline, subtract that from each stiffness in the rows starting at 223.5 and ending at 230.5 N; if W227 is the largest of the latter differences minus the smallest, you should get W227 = 54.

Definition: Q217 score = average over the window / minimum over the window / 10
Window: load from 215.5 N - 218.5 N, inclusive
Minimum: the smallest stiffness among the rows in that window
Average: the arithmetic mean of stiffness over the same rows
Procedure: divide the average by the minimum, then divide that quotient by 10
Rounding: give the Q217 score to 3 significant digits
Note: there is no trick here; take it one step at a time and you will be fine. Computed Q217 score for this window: 0.101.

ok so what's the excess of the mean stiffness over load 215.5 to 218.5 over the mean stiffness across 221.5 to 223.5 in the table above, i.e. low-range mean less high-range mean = -29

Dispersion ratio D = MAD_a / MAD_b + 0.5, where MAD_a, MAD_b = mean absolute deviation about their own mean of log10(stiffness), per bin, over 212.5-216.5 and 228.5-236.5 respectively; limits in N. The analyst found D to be 1.7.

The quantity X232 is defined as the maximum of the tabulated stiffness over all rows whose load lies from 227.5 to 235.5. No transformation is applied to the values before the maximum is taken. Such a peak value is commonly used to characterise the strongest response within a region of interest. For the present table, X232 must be 217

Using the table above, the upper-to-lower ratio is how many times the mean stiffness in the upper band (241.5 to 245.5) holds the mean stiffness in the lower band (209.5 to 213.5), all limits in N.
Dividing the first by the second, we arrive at 1.34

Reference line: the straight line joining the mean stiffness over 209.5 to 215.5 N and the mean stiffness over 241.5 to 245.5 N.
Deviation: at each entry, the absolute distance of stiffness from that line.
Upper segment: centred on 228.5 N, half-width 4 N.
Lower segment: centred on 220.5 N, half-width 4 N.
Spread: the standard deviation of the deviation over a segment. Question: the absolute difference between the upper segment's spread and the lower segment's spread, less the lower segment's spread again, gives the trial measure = 2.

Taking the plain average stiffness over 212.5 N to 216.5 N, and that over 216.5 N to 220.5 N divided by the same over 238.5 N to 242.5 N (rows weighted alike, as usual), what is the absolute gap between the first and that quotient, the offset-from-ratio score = 105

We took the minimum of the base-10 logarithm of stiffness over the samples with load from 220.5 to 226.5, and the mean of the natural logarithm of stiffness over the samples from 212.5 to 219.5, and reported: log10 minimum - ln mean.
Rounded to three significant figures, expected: -2.58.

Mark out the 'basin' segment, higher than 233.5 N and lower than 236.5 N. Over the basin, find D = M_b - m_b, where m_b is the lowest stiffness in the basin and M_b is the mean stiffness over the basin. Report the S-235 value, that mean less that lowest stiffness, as 5.3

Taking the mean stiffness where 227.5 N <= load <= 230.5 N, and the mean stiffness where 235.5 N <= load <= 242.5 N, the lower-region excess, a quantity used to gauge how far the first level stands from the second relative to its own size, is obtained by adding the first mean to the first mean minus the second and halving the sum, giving 84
